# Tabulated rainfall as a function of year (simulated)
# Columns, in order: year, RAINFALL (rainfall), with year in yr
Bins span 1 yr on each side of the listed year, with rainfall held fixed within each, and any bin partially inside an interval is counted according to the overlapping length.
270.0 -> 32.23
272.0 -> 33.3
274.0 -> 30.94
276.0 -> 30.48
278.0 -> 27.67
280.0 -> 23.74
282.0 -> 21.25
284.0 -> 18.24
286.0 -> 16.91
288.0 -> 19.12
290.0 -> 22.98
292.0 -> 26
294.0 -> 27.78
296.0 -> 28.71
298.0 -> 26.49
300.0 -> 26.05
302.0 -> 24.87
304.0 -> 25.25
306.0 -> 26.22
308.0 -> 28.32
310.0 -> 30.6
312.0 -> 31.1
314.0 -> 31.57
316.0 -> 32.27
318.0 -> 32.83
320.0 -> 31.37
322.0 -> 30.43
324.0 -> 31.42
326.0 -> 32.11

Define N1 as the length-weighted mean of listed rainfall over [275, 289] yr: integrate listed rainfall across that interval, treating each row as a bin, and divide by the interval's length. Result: 22.5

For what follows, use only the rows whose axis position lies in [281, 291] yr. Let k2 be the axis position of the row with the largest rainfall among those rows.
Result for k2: 290.0 yr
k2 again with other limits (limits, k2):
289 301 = 296.0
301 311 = 310.0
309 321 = 318.0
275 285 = 276.0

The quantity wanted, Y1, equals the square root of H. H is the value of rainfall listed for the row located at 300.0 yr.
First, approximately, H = 26.05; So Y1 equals 5.10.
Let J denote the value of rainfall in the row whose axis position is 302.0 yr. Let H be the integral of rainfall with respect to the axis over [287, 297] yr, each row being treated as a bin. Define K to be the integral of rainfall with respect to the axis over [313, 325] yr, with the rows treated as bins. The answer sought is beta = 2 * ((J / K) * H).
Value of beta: 33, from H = 249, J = 24.87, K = 380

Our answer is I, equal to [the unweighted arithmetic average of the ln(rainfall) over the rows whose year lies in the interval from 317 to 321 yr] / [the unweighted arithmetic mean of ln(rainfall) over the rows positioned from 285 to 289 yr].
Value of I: 1.20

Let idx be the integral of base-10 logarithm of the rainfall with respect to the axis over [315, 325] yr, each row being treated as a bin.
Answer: 15.0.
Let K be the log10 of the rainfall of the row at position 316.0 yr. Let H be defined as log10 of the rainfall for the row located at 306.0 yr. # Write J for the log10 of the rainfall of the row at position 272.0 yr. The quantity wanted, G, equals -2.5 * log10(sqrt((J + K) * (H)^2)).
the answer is -0.98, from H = 1.42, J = 1.52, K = 1.51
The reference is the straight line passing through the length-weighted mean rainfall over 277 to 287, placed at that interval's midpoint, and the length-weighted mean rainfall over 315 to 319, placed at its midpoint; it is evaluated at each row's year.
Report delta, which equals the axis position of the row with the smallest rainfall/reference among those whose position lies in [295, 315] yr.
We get 304.0 yr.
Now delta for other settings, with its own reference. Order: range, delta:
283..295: 286.0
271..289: 286.0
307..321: 320.0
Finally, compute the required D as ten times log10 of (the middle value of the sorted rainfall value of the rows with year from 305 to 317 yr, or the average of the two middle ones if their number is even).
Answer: 14.9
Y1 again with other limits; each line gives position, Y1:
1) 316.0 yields 5.68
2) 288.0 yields 4.37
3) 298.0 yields 5.15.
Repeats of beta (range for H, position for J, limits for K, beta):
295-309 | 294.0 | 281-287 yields 183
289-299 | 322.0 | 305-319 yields 38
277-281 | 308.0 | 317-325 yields 23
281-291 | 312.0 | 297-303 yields 79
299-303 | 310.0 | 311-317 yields 33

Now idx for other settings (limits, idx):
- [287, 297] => 13.9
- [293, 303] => 14.3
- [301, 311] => 14.3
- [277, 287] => 13.3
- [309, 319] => 15.0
